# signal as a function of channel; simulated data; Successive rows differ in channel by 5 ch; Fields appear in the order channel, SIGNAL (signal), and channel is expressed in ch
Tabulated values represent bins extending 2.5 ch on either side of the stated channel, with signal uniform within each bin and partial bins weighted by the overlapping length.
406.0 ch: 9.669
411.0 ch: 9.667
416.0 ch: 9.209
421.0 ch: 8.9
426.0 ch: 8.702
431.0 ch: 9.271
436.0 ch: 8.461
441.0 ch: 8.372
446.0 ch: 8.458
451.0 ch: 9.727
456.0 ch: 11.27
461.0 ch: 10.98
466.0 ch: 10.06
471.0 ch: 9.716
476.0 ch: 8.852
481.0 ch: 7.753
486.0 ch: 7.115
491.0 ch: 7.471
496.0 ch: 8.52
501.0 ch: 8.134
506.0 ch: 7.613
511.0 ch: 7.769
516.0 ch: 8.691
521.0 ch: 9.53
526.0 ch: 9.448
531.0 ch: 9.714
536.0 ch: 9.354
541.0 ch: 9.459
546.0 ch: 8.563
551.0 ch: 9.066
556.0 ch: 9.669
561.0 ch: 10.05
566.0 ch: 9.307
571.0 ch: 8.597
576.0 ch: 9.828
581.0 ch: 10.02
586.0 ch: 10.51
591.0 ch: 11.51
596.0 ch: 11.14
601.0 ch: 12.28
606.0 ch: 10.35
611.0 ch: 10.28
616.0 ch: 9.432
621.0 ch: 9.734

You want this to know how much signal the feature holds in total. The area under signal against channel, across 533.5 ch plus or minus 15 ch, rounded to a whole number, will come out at 280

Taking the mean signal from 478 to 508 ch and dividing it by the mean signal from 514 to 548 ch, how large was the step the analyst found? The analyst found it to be 0.840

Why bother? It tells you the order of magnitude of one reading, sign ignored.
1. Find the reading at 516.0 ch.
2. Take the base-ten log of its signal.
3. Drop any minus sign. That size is 0.94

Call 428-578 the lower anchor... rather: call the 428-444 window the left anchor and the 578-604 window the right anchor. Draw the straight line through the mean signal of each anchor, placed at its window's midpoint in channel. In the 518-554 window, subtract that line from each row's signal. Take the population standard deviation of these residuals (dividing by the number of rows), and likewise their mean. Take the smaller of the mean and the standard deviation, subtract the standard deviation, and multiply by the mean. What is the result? 1.3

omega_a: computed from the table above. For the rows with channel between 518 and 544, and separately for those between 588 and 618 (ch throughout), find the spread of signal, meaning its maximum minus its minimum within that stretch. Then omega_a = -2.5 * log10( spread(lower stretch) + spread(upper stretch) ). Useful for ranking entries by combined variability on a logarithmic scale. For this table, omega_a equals -1.27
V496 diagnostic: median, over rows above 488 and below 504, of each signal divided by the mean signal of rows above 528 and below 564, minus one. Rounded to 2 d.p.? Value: -0.14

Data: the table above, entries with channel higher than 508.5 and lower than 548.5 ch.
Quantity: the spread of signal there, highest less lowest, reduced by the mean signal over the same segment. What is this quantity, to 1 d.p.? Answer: -7.1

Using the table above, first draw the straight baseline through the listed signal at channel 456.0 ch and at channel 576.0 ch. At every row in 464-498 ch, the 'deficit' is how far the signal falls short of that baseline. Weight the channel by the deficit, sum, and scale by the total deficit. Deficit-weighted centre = 483.6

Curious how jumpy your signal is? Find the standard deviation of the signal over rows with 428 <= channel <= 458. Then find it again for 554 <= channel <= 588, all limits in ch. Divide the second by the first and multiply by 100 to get 55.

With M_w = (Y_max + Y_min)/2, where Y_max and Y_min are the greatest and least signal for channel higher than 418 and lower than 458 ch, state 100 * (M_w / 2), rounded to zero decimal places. 491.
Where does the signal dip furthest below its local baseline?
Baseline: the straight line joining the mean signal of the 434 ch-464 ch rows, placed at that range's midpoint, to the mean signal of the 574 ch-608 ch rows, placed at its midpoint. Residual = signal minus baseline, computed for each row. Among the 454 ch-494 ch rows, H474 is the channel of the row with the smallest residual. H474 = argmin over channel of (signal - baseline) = 486.0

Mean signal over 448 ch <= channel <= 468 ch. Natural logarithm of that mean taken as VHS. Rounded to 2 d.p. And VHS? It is 2.35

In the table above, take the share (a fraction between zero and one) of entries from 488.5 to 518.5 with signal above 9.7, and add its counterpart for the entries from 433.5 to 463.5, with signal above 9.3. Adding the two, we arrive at 0.50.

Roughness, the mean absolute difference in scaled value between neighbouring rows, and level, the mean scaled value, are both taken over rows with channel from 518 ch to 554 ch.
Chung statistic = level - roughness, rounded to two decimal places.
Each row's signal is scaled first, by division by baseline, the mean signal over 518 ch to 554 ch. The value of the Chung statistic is 0.96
